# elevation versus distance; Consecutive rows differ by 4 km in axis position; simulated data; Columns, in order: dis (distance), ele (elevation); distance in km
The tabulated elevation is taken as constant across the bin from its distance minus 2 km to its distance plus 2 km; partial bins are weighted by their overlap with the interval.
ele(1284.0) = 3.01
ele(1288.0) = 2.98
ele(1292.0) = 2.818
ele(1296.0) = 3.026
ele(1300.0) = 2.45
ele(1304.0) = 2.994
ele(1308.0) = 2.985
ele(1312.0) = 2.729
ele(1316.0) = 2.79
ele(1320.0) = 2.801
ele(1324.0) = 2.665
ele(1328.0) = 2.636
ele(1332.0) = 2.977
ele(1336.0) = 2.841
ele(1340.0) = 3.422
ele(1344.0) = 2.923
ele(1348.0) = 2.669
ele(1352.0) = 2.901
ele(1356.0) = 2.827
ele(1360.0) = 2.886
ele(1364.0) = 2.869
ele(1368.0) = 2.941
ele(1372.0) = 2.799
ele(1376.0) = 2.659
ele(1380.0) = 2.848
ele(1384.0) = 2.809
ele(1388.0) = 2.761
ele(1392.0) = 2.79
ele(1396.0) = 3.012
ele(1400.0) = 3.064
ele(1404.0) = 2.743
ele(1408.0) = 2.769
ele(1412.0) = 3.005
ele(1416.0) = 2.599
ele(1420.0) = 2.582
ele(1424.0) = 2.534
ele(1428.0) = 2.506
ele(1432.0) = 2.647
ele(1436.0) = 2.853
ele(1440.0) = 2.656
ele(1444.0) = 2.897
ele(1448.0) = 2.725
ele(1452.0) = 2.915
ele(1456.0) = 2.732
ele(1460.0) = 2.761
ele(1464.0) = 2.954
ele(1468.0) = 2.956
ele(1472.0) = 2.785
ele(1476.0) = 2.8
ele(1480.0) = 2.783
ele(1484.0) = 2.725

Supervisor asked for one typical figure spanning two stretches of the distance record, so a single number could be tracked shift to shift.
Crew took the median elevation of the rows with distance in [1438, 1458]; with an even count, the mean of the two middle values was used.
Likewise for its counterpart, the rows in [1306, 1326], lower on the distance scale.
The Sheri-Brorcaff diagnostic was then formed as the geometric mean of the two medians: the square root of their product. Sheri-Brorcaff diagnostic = 2.76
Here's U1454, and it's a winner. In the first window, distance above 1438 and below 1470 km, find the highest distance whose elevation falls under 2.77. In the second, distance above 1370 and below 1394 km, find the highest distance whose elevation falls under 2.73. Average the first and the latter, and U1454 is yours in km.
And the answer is 1418 km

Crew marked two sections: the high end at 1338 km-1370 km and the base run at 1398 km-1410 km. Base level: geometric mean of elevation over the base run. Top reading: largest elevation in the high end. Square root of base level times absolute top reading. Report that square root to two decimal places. 3.13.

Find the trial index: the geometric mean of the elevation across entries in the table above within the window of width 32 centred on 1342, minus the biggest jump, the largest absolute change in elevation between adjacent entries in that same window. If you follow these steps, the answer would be 2.31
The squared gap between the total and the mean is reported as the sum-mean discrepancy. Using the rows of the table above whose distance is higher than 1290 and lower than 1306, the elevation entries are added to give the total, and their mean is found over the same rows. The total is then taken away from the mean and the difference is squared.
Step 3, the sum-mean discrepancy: 72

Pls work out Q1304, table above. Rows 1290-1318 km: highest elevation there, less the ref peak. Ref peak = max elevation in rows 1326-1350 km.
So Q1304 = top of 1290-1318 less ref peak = -0.40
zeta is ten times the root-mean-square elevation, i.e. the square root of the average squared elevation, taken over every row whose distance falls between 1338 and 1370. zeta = 29.4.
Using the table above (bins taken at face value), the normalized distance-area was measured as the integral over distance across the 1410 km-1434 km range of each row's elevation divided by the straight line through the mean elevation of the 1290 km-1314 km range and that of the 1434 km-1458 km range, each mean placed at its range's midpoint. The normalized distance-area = 23 km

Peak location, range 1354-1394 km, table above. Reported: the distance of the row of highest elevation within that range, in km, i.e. 1368.0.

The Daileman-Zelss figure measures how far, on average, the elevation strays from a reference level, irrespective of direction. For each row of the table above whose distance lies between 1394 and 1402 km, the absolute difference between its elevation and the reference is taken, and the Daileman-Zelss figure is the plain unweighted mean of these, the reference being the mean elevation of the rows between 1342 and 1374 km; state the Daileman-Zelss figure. 0.19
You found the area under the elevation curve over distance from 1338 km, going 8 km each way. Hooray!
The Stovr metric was 48.7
